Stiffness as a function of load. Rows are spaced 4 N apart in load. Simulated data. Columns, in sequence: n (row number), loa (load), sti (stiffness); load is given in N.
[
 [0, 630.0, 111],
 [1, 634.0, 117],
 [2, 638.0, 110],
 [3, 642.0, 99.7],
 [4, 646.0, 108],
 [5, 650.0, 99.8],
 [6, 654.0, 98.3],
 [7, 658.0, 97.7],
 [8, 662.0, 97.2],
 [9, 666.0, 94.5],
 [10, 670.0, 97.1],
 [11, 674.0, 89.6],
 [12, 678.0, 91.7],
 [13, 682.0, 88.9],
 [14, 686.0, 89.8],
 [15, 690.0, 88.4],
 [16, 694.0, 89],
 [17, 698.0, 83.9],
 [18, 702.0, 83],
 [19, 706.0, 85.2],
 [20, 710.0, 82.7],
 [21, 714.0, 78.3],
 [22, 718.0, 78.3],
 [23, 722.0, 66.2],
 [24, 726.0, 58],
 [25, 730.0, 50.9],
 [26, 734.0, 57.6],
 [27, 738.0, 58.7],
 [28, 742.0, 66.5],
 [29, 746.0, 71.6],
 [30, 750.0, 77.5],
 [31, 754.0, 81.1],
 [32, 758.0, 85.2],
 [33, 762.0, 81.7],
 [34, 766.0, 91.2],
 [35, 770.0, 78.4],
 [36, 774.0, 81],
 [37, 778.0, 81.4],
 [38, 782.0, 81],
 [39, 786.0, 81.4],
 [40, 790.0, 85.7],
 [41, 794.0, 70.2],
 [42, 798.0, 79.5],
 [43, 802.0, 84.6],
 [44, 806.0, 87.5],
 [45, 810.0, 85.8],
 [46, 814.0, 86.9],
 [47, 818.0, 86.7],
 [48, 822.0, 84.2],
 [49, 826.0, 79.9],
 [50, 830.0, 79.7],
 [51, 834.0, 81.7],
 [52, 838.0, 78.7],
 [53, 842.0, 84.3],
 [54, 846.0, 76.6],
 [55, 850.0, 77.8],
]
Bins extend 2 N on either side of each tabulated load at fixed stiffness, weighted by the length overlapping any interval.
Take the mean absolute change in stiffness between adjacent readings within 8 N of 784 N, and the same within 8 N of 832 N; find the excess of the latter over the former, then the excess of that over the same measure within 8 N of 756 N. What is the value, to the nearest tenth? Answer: -3.7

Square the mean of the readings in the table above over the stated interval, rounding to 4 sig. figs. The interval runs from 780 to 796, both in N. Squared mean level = 6332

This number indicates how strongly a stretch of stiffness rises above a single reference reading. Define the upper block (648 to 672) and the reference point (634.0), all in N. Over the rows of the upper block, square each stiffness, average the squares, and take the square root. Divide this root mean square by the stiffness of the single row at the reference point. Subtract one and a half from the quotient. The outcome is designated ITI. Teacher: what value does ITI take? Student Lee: -0.7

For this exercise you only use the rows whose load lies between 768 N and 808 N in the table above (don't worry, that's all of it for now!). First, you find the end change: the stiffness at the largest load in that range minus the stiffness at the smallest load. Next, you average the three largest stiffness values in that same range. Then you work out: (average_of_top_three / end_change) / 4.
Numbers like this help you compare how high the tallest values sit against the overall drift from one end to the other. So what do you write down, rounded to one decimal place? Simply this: 2.4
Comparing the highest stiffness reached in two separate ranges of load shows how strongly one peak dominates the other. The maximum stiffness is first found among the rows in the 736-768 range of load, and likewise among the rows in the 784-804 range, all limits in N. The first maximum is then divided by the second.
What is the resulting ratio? 1.06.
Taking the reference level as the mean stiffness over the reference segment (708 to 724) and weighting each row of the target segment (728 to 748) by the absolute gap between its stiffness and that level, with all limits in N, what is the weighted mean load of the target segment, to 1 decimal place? 735.4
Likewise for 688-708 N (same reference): 697.0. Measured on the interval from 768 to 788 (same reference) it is 779.1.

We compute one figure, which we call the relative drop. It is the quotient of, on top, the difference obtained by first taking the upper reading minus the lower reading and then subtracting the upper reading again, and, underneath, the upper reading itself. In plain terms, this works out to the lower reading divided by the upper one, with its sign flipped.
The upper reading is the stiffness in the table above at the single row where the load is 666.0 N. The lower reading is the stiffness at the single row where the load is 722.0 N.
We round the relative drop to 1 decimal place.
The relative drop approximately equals -0.7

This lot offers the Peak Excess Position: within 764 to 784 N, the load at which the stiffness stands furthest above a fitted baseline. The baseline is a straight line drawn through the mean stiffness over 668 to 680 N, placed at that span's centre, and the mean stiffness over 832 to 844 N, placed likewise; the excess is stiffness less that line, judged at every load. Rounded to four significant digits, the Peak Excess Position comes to 766.0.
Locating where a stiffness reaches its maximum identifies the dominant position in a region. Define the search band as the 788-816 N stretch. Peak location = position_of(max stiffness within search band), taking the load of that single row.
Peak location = 806.0 N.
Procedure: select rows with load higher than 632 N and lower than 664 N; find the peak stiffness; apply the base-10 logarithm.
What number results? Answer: 2.07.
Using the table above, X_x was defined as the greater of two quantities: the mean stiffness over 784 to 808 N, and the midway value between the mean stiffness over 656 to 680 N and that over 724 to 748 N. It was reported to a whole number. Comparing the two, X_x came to 81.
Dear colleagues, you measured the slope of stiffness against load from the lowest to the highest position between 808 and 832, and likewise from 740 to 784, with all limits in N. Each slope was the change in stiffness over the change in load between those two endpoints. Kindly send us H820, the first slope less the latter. -0.7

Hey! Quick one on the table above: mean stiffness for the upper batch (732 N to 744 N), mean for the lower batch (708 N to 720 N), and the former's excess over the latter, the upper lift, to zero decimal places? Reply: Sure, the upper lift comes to -19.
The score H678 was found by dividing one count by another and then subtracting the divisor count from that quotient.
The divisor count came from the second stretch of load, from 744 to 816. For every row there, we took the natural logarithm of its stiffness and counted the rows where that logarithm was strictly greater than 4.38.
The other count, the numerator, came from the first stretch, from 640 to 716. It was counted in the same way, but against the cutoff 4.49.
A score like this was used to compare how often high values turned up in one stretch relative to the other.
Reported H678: -12.2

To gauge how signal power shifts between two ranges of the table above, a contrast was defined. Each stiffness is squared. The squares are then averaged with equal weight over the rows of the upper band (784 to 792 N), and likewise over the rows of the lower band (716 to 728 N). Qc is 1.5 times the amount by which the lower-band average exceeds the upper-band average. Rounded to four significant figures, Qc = -3539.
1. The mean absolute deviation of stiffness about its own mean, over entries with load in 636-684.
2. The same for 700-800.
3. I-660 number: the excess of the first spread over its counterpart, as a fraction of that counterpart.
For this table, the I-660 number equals -0.5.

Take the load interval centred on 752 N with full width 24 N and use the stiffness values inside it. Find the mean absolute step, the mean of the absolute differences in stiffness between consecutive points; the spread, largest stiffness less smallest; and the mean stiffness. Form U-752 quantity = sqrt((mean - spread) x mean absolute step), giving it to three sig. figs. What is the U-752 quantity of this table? 16.1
